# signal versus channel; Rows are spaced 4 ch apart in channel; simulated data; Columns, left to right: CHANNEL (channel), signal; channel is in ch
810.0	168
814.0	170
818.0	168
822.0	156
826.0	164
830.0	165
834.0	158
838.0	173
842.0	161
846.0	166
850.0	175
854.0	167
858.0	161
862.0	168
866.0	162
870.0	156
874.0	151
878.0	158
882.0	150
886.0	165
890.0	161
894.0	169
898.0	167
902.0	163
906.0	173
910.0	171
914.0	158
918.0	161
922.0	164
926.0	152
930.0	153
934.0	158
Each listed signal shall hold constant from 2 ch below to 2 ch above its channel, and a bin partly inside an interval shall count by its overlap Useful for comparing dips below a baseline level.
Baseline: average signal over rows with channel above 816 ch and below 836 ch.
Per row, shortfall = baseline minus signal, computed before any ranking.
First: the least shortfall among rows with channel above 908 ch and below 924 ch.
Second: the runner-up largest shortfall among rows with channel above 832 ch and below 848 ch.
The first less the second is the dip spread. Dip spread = -10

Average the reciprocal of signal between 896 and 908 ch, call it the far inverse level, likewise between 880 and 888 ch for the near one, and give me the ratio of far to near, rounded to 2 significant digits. 0.94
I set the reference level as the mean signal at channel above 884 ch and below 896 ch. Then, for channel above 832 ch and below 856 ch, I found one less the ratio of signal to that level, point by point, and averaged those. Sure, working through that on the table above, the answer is -0.010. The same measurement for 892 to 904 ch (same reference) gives -0.008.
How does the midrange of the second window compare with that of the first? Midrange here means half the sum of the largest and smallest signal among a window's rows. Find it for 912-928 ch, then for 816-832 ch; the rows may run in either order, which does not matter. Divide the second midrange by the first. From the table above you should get 1.03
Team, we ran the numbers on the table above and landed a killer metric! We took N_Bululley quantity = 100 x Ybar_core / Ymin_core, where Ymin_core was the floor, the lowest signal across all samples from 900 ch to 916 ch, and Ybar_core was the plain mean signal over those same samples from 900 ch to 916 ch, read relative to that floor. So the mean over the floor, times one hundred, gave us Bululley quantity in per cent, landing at 105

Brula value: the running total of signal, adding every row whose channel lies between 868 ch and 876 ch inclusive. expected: 307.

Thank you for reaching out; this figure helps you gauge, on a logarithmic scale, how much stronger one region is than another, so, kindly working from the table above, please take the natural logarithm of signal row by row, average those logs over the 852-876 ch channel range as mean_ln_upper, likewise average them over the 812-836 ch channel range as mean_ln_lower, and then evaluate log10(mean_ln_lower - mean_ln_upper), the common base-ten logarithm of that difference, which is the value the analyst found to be -1.78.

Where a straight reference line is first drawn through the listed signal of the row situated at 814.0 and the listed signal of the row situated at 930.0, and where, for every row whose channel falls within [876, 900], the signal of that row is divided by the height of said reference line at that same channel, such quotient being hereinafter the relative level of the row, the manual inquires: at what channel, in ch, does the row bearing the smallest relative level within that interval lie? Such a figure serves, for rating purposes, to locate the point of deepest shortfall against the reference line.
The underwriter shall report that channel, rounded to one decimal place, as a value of 882.0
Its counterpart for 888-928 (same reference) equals 926.0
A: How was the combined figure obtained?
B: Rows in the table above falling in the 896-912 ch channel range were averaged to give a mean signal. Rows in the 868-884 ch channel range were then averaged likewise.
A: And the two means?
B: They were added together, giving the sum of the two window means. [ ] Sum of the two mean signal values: 322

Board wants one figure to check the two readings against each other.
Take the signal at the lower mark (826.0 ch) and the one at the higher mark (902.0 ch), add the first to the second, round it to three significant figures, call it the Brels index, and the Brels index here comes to 327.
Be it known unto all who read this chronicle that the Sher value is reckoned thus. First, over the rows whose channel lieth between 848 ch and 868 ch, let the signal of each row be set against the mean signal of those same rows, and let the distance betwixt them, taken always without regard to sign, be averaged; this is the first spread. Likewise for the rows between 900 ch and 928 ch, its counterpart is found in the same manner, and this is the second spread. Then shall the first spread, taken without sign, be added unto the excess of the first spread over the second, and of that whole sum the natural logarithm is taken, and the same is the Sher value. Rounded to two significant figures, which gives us 1.0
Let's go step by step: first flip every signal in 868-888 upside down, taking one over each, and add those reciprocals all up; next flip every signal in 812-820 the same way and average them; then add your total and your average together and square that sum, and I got 0.0014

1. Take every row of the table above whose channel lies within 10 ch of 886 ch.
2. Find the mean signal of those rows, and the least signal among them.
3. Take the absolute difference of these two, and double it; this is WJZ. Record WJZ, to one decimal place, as 21.2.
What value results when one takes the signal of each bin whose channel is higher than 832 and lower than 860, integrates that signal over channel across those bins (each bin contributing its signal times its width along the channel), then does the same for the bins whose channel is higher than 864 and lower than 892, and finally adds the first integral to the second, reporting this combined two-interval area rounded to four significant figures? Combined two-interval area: 9056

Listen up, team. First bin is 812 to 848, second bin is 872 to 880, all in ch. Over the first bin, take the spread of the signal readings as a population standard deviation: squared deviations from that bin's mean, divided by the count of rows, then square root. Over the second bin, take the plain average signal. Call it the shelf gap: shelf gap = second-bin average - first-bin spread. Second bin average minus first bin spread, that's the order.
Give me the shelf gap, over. 149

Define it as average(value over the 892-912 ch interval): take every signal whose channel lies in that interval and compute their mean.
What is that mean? 169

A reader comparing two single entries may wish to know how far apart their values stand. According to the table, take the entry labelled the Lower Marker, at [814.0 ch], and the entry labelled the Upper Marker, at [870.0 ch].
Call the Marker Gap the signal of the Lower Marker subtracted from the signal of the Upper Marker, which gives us -14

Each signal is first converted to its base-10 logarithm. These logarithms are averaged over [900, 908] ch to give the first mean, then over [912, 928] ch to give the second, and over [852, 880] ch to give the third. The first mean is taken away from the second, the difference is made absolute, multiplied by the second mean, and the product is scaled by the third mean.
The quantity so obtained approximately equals 0.12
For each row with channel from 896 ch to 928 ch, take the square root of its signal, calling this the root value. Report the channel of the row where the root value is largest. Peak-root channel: 906.0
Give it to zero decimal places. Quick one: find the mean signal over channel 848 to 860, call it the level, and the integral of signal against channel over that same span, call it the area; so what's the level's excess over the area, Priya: -1844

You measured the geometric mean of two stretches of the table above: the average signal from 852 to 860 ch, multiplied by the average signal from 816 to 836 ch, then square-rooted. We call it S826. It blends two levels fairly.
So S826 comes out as 163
